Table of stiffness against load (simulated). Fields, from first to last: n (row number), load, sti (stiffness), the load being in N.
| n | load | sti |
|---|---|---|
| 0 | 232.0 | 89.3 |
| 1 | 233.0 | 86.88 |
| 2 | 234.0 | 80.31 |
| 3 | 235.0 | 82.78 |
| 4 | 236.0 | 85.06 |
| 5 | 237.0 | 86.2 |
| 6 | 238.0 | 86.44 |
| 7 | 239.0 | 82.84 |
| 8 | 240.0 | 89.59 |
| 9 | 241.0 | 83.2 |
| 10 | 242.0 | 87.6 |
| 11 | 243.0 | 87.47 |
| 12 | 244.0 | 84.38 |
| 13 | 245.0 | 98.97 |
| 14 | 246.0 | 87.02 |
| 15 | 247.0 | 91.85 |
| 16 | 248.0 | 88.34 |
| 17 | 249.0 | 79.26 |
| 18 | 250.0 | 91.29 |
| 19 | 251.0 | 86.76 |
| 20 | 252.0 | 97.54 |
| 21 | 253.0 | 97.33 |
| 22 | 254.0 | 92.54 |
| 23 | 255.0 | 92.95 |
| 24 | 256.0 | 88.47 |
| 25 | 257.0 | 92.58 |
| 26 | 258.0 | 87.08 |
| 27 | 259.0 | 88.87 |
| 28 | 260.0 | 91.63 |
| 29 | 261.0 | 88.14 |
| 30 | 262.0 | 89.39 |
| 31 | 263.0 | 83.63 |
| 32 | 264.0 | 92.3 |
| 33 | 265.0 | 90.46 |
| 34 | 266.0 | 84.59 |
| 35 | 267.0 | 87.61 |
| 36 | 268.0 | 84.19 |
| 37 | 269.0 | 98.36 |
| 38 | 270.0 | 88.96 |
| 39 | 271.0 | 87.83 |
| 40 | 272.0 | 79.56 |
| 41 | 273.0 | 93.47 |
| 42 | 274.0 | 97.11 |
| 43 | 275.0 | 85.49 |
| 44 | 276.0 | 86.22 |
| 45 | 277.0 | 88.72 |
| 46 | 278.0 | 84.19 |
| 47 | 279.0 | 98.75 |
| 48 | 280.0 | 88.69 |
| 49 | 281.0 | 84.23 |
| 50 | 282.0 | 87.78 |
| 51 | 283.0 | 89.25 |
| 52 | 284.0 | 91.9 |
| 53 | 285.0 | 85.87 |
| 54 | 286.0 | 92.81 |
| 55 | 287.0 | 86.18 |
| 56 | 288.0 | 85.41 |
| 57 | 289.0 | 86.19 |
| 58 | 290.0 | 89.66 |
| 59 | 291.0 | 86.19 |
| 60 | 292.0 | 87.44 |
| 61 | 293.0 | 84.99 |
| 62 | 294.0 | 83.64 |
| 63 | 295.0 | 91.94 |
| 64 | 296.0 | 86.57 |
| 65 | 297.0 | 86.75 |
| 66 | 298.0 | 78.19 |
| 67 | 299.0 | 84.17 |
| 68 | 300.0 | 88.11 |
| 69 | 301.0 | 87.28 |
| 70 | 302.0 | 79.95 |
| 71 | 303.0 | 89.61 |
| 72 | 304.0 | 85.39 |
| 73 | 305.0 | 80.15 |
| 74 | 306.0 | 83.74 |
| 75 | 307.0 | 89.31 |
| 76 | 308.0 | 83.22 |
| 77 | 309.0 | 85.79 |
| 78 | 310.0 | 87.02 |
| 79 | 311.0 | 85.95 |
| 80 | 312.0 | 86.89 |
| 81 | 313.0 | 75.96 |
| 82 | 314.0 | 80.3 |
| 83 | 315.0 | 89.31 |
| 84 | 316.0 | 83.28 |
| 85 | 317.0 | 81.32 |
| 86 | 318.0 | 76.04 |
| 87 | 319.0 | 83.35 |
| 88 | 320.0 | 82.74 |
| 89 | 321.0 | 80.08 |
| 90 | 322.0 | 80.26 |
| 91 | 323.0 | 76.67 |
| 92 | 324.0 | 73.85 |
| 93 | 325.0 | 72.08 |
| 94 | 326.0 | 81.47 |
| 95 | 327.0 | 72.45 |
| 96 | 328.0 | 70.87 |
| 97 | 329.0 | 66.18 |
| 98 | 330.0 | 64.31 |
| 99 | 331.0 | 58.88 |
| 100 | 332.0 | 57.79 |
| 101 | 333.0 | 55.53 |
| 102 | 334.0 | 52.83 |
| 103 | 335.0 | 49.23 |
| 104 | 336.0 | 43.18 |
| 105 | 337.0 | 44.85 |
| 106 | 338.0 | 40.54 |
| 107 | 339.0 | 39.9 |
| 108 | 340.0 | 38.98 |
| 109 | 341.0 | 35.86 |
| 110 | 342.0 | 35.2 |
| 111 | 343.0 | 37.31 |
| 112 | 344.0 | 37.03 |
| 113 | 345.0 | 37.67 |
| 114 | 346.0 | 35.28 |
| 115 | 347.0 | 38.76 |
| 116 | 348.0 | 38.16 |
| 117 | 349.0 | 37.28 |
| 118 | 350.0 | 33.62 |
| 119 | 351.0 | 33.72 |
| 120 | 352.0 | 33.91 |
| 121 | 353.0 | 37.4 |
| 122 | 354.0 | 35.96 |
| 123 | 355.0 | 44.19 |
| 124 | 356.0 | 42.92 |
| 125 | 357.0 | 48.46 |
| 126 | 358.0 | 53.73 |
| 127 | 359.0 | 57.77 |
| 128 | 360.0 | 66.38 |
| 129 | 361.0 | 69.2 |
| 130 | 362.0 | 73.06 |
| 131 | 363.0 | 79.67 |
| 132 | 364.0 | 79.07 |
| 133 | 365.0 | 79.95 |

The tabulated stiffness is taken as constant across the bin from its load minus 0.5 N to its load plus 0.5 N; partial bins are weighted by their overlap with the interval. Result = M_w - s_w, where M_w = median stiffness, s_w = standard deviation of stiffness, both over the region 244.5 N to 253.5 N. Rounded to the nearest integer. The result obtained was 85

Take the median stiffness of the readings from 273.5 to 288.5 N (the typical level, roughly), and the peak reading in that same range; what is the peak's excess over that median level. 11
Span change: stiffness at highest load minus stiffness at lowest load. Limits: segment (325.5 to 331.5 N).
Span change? -23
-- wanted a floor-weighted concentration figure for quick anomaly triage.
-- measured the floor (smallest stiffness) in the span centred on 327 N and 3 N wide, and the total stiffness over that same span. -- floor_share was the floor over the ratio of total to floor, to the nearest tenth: 22.3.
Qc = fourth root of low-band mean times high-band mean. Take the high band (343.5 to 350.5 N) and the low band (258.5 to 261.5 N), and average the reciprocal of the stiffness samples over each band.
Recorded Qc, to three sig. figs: 0.132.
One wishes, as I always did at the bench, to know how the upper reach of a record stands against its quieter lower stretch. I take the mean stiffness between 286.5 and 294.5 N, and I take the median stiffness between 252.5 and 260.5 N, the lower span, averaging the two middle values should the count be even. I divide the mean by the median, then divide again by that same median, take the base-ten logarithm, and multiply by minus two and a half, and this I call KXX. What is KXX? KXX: 4.98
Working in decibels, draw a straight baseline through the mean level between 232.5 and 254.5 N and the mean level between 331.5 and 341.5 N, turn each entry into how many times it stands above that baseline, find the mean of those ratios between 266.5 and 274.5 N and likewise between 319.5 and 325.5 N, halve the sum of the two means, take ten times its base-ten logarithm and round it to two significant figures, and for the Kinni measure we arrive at 1.3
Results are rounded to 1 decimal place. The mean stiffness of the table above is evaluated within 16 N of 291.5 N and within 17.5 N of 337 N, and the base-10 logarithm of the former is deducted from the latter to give 49.8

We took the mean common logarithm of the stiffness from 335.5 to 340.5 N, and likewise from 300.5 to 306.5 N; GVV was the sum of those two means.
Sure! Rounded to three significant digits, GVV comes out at 3.54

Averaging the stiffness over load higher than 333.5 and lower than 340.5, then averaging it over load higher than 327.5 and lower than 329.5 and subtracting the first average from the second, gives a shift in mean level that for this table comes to 24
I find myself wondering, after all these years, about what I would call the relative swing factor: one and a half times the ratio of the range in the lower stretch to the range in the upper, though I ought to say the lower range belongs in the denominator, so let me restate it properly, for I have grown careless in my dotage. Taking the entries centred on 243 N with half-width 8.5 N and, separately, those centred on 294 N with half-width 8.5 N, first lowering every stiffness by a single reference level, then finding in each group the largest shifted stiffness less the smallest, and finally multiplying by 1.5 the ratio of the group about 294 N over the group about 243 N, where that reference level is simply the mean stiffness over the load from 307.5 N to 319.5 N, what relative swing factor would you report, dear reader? 1.1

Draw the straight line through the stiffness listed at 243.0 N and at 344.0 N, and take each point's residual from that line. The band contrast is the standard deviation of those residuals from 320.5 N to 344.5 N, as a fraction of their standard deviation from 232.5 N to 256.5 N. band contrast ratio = 1.7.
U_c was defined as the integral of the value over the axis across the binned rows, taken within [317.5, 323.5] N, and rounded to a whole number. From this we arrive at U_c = 479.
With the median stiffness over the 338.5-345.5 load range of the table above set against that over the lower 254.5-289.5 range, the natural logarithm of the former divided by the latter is -0.86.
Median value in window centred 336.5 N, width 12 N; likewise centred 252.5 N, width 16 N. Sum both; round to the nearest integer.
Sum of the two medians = 135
